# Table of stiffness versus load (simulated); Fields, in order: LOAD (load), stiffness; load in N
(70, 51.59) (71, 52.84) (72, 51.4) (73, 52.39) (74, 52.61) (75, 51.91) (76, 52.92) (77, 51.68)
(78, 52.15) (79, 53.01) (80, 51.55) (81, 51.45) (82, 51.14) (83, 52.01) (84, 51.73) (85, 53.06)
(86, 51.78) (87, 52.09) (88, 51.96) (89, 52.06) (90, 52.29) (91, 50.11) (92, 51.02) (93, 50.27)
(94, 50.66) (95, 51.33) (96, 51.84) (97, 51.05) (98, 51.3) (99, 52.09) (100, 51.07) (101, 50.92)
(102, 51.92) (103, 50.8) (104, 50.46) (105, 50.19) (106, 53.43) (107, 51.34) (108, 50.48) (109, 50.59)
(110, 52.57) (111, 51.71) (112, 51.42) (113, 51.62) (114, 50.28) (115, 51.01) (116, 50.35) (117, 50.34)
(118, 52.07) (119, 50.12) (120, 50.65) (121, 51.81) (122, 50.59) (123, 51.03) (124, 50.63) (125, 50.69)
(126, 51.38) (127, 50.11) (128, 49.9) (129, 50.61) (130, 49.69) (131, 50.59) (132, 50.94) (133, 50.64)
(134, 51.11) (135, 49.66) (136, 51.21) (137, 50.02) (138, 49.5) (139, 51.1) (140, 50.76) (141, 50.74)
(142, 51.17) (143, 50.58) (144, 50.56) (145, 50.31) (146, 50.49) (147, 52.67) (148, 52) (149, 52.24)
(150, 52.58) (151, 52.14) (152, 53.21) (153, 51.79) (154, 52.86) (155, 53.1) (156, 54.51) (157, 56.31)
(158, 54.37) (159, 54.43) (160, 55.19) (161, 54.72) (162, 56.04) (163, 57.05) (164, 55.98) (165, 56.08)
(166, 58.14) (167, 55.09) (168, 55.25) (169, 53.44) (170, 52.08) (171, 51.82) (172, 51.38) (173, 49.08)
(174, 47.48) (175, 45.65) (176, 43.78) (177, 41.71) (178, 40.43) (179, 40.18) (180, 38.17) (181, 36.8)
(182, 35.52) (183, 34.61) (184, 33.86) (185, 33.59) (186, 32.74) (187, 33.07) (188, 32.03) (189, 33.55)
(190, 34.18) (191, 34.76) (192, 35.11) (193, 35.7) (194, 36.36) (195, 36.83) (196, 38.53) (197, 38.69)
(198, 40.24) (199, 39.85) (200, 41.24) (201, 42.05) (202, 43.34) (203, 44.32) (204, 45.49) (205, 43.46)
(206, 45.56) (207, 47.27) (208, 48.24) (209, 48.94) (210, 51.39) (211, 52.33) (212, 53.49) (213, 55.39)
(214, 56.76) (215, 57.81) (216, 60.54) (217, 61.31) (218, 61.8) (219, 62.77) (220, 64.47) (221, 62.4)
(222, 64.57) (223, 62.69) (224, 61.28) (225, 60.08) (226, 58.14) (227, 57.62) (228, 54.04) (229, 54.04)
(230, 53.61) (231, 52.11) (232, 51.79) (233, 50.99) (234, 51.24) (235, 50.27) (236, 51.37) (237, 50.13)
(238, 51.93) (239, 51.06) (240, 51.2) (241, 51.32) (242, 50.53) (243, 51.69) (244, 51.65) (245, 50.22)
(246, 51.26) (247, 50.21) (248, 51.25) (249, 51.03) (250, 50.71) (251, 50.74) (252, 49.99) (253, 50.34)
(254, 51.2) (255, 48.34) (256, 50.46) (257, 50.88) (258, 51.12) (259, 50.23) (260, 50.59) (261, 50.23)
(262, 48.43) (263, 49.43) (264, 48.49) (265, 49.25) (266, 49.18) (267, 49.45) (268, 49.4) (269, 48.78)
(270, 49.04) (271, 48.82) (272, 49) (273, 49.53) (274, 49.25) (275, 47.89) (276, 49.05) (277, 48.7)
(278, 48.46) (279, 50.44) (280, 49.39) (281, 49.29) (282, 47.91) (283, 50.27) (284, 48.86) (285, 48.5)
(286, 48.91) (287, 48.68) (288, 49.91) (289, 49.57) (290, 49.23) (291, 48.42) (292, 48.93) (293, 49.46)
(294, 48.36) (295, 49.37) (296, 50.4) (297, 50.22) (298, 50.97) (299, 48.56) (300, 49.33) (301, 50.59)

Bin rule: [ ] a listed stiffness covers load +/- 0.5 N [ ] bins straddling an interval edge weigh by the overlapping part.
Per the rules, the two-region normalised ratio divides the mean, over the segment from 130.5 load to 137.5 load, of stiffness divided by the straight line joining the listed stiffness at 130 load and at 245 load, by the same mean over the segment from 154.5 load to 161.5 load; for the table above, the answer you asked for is 0.93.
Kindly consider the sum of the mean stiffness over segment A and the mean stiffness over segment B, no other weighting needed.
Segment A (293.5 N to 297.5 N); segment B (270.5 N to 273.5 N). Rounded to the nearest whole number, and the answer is 99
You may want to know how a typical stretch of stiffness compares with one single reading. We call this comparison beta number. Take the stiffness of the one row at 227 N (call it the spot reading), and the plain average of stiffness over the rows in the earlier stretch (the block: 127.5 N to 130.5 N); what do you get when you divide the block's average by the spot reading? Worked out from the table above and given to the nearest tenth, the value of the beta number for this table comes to 0.9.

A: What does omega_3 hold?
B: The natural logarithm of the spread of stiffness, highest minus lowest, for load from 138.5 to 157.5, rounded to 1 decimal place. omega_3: 1.8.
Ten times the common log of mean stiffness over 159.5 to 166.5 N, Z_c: 17.5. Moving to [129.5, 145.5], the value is 17.0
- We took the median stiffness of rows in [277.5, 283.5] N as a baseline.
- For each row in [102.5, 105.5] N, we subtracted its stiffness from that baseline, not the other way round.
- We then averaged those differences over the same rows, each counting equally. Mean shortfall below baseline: -1.1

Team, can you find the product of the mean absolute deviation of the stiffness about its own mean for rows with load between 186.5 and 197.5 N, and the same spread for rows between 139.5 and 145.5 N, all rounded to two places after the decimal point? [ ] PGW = 0.35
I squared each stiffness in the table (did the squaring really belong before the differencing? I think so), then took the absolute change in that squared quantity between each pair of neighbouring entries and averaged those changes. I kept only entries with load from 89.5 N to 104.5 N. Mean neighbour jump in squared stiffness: 79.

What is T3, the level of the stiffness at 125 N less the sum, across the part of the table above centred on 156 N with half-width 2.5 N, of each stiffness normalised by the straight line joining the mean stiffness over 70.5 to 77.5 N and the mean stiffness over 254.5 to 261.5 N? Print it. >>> 45.4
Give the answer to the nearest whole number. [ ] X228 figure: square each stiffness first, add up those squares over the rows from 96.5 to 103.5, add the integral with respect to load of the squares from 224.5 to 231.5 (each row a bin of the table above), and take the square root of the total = 200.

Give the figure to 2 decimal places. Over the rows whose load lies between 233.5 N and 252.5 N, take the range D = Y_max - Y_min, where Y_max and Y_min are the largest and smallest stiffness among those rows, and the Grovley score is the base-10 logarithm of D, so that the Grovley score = 0.29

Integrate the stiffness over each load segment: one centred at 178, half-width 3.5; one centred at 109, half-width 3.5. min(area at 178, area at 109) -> 287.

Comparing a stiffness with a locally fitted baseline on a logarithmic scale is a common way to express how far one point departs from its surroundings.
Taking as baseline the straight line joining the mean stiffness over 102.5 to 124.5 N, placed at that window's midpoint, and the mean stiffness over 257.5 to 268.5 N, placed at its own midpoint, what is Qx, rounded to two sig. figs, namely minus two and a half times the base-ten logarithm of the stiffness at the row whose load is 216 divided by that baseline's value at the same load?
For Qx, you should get -0.21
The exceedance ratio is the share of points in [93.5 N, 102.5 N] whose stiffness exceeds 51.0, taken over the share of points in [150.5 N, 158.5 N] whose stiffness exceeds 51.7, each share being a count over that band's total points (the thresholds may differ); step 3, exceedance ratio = 0.78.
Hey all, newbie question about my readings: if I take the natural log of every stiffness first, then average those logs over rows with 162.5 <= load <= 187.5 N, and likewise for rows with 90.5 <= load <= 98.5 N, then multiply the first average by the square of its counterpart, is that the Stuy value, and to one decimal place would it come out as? 58.6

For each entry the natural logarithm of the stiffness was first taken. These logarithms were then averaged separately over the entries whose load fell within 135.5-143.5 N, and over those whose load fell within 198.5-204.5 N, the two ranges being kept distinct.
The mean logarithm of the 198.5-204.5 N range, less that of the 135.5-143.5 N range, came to -0.17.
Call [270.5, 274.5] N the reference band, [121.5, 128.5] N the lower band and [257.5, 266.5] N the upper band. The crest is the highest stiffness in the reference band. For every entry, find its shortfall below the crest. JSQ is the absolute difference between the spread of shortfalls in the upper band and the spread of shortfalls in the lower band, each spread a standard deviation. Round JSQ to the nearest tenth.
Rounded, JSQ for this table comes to 0.4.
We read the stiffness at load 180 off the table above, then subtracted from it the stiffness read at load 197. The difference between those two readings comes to -0.5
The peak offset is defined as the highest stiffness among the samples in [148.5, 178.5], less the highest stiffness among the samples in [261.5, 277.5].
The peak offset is 8.6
